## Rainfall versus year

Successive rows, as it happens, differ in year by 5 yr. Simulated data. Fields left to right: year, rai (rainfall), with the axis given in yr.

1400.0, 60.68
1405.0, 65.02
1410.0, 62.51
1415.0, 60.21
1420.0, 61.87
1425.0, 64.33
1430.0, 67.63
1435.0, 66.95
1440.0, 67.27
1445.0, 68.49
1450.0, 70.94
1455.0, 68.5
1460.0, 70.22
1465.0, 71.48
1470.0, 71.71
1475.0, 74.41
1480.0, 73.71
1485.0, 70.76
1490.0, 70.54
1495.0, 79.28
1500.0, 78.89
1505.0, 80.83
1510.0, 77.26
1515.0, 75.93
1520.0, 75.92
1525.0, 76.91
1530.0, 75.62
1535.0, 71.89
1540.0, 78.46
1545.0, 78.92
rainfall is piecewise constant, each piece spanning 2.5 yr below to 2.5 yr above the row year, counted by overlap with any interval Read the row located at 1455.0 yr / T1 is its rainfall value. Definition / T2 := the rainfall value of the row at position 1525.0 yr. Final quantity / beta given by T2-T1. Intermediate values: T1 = 68.5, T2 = 76.91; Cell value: 8.4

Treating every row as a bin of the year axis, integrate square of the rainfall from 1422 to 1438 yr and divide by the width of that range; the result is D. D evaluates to 4384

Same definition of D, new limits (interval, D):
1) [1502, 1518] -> 6083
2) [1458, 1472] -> 5063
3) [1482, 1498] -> 5448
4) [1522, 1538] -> 5623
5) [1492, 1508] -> 6293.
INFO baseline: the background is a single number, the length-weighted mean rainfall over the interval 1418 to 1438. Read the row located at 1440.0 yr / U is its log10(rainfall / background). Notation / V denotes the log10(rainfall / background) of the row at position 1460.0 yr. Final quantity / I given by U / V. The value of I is 0.4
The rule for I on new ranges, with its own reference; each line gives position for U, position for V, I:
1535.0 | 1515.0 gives 0.6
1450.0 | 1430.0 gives 2.4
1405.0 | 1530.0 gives 0.0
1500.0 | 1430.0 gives 5.5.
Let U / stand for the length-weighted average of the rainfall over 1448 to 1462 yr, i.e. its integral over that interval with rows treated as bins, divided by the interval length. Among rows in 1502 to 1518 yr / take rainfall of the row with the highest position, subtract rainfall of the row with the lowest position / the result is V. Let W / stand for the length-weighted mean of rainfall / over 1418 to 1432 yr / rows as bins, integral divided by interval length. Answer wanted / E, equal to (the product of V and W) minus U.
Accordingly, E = -386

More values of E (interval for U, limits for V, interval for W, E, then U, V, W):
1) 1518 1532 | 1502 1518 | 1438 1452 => -414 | 76.2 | -5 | 69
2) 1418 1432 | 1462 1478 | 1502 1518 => 164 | 64.6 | 3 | 78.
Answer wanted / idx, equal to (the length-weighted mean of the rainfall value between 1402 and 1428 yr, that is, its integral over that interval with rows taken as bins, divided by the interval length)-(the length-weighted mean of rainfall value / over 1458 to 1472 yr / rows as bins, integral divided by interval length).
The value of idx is -8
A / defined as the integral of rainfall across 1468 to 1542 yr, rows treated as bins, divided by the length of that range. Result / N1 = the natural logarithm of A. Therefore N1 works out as 4.32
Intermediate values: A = 75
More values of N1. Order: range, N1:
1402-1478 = 4.21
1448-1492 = 4.27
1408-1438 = 4.16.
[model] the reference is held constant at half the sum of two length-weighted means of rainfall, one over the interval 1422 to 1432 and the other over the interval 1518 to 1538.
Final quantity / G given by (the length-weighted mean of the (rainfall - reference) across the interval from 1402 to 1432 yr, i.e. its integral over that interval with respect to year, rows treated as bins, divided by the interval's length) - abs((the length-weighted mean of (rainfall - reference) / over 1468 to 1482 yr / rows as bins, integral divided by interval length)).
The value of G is -9.8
